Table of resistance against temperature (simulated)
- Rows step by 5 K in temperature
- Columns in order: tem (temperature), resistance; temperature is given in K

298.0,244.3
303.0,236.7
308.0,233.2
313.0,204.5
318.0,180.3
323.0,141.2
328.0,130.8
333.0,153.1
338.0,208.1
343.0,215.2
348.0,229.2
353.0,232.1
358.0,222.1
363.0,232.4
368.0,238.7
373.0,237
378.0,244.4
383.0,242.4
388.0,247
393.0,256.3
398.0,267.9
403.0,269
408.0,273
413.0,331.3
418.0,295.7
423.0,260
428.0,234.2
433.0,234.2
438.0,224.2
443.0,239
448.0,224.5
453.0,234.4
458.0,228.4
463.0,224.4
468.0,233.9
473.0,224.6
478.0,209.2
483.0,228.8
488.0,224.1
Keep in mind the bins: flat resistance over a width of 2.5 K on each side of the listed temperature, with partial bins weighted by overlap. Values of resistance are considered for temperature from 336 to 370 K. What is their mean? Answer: 225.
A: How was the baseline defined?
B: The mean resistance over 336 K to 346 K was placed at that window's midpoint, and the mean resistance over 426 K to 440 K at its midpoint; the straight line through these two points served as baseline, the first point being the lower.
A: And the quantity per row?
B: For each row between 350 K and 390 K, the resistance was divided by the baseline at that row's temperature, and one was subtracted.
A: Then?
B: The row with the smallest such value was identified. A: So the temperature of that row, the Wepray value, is 358.0 K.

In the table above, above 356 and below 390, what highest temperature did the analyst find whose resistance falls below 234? 363.0 K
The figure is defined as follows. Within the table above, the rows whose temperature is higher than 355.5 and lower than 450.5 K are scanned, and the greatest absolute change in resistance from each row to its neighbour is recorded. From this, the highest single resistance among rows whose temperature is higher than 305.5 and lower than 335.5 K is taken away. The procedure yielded -175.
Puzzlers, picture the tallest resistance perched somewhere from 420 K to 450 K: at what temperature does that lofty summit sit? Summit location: 423.0 K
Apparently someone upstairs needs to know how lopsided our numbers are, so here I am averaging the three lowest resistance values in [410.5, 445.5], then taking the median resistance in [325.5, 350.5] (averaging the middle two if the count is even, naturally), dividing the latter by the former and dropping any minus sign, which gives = 0.90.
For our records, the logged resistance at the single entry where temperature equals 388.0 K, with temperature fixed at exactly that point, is 247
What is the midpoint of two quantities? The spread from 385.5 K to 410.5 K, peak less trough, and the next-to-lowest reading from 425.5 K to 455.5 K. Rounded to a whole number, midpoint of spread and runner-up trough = 125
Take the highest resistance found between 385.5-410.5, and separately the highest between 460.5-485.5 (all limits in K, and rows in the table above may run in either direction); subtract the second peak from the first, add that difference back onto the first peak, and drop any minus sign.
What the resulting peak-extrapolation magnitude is 312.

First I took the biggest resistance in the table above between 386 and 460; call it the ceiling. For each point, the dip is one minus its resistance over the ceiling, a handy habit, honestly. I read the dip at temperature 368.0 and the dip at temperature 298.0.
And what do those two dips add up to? 0.542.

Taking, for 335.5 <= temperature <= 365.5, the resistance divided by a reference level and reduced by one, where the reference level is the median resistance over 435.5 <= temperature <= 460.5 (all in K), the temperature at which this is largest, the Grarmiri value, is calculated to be 363.0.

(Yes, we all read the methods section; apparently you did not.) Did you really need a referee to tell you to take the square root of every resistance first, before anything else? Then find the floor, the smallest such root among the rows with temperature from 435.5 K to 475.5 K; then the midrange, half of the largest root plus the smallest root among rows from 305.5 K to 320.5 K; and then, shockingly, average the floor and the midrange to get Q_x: 14.7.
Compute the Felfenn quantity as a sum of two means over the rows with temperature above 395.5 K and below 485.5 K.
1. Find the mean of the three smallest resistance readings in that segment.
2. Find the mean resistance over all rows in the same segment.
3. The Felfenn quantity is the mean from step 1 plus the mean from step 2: 466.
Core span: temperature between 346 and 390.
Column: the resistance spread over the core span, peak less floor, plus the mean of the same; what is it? 261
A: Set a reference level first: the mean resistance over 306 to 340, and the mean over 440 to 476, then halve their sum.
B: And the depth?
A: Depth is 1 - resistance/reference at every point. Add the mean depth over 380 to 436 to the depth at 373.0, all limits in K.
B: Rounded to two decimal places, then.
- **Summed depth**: -0.46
